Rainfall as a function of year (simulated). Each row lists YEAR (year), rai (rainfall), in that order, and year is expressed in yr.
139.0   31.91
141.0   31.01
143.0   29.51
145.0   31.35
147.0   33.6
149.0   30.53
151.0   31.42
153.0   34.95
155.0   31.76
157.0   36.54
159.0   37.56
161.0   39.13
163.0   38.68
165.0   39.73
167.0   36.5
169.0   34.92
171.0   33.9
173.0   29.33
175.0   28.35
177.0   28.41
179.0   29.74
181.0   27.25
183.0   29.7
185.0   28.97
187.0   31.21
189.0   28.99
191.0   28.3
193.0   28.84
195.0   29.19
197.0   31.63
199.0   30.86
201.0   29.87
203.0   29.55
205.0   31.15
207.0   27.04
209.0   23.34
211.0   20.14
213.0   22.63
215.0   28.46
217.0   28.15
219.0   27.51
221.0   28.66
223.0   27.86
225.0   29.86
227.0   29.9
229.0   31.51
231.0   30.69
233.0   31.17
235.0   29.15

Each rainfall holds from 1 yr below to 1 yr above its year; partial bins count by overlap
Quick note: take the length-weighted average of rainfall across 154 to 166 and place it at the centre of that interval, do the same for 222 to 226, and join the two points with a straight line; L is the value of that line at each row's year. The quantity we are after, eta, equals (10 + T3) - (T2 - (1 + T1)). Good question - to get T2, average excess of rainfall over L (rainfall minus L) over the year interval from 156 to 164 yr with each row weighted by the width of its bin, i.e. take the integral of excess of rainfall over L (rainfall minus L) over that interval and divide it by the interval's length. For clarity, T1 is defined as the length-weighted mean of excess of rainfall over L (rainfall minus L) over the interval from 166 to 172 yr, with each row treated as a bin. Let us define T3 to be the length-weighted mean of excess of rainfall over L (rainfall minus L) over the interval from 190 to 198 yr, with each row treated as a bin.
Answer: 6.0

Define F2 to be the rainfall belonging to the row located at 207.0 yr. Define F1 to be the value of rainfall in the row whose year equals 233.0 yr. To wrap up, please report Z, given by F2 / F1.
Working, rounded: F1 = 31.17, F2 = 27.04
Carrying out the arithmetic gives 0.87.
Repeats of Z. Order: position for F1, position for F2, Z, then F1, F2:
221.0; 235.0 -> 1.02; 28.66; 29.15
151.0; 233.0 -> 0.99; 31.42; 31.17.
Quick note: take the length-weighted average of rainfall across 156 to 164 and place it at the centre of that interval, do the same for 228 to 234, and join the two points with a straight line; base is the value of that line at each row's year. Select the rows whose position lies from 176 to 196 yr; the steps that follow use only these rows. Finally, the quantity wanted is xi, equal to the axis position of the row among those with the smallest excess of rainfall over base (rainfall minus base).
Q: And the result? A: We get 181.0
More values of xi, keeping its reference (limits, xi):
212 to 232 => 213.0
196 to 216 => 211.0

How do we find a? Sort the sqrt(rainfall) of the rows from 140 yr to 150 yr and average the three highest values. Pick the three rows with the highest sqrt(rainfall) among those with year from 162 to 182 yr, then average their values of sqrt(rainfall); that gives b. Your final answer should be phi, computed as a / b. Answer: 0.91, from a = 5.65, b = 6.19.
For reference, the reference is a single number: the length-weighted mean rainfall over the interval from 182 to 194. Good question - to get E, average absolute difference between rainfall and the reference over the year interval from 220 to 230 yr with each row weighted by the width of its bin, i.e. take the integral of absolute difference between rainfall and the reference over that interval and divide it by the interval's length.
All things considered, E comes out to 1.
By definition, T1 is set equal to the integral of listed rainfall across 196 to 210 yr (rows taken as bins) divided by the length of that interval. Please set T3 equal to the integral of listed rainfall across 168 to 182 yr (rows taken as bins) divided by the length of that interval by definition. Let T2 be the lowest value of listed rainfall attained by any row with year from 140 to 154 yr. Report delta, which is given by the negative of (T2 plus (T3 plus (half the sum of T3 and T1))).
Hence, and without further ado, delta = -89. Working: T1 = 29.1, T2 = 29.51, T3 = 30.3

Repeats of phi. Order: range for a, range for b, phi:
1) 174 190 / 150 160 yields 0.91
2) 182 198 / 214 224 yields 1.04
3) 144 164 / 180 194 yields 1.13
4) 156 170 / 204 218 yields 1.16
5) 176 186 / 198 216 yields 0.98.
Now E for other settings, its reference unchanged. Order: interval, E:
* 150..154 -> 4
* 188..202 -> 1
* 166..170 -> 6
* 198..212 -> 3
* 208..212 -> 8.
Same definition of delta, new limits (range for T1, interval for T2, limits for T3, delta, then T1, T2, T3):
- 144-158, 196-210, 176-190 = -84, 32.9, 23.34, 29.2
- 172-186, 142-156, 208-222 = -82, 28.8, 29.51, 25.6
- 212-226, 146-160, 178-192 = -88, 27.6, 30.53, 29.2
